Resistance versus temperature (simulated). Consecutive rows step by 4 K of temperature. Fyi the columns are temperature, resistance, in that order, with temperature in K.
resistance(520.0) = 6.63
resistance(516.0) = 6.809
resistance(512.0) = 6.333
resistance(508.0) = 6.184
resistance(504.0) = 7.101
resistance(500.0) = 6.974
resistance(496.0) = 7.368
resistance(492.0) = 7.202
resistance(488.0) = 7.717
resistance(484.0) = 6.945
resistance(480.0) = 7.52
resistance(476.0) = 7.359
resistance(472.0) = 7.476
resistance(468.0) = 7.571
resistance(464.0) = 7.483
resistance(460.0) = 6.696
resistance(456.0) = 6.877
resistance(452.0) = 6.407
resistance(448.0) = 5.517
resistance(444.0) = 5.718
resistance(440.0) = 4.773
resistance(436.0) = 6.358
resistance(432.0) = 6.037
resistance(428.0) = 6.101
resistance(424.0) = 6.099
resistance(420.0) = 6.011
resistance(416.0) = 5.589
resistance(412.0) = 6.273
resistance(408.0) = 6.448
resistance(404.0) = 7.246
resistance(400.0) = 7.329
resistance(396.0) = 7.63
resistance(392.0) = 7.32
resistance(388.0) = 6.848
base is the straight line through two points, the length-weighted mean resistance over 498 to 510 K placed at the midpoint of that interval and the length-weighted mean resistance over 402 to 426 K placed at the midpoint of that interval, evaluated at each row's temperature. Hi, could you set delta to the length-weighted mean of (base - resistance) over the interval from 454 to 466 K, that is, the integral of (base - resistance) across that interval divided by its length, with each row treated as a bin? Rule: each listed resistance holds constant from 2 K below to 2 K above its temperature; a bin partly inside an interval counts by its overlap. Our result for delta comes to -0.50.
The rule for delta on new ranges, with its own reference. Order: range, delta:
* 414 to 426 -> 0.41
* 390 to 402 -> -1.24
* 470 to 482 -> -0.85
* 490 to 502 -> -0.47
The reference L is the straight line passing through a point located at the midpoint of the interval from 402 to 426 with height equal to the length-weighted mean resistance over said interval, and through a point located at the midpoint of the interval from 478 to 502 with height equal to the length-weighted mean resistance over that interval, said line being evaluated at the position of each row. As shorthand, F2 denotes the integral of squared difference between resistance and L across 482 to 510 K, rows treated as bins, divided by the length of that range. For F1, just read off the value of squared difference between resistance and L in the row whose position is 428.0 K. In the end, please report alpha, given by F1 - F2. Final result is -0.2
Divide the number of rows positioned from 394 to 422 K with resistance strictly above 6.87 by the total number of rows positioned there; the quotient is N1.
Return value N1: 0.4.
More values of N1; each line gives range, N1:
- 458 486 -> 0.9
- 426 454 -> 0.0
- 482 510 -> 0.9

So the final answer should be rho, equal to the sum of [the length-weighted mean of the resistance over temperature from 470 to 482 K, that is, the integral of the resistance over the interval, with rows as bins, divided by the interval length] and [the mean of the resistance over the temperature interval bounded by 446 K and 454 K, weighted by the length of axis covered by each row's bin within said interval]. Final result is 13.4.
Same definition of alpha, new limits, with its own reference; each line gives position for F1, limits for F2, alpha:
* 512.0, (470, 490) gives 1.4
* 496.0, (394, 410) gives -1.3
